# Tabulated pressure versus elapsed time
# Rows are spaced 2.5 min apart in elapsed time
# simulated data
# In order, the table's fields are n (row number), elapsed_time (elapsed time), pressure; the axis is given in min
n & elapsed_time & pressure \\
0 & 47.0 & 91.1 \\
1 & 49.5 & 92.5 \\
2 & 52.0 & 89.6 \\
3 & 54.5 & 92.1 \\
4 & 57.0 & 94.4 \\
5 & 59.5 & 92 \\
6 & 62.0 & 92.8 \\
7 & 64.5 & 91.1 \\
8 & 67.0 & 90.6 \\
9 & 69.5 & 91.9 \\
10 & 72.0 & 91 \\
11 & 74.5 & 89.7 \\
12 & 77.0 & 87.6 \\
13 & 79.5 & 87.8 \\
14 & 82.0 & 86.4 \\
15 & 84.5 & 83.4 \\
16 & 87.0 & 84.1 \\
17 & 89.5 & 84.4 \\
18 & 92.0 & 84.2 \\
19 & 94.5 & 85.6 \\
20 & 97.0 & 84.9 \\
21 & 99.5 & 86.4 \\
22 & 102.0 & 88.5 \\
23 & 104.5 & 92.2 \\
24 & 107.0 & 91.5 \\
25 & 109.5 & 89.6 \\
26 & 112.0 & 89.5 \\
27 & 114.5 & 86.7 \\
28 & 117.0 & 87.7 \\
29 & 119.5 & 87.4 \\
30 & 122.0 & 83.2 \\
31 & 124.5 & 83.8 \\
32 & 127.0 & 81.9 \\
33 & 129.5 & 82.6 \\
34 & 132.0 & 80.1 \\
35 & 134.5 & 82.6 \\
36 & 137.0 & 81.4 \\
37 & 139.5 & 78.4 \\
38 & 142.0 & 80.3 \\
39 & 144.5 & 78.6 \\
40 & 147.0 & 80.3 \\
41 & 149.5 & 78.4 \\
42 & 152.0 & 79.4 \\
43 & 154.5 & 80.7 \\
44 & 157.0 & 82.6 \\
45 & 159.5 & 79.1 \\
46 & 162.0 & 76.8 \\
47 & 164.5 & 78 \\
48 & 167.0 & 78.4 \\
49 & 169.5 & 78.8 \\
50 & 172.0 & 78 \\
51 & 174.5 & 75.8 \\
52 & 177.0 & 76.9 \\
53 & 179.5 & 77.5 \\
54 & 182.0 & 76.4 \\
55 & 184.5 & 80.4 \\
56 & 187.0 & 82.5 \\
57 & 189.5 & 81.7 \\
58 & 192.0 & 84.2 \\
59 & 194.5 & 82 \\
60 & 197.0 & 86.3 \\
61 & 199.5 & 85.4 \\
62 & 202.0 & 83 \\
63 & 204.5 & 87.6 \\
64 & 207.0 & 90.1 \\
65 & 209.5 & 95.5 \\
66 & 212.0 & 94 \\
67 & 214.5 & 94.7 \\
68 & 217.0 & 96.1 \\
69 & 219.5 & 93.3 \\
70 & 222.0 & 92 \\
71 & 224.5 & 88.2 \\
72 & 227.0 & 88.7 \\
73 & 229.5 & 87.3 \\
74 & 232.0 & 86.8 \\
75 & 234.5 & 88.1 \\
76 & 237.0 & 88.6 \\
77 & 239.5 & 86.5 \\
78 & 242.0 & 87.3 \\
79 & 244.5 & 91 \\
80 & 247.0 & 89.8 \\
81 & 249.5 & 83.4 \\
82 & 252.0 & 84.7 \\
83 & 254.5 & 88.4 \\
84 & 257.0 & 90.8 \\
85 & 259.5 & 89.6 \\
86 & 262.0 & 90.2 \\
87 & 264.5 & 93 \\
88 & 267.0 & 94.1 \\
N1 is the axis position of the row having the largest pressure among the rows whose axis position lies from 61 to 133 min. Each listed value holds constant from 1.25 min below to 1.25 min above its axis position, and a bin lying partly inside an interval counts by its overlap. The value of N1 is 62.0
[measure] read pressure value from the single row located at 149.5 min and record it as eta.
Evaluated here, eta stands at 78.4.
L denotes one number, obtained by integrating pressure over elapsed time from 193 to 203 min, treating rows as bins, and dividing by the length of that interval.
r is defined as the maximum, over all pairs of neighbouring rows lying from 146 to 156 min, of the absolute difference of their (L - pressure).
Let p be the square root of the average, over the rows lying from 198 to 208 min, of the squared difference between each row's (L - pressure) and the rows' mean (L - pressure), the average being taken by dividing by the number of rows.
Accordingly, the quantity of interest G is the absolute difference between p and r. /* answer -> 0.7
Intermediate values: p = 2.6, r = 1.9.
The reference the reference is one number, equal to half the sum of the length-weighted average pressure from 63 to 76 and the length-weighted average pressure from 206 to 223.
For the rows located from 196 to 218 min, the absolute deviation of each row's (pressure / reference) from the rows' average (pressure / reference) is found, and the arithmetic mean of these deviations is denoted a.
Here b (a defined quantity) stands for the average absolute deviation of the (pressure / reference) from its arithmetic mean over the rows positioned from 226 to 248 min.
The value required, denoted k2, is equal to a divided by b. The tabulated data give 3.7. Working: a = 0.0460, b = 0.0124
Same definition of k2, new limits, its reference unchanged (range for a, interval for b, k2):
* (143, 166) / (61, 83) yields 0.7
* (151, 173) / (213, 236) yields 0.4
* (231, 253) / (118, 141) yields 1.0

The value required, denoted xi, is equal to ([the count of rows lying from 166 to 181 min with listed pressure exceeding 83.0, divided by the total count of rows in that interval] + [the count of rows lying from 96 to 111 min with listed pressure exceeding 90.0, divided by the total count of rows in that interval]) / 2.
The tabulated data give 0.17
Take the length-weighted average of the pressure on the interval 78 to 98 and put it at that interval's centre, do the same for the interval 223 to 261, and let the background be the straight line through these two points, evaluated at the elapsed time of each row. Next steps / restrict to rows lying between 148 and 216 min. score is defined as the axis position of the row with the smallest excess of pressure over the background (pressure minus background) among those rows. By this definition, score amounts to 174.5 min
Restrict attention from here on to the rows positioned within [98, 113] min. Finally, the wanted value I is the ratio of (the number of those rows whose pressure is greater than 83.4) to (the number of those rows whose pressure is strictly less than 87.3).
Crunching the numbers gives 6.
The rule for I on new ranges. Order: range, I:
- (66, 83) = 7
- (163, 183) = 0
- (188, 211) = 1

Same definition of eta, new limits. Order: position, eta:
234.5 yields 88.1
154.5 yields 80.7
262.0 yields 90.2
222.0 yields 92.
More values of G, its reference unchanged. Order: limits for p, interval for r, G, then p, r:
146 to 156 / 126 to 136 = 1.6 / 0.9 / 2.5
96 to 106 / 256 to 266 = 0.1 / 2.7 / 2.8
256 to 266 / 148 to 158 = 0.6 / 1.3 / 1.9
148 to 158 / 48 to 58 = 1.3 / 1.6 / 2.9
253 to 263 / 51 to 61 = 1.6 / 0.9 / 2.5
